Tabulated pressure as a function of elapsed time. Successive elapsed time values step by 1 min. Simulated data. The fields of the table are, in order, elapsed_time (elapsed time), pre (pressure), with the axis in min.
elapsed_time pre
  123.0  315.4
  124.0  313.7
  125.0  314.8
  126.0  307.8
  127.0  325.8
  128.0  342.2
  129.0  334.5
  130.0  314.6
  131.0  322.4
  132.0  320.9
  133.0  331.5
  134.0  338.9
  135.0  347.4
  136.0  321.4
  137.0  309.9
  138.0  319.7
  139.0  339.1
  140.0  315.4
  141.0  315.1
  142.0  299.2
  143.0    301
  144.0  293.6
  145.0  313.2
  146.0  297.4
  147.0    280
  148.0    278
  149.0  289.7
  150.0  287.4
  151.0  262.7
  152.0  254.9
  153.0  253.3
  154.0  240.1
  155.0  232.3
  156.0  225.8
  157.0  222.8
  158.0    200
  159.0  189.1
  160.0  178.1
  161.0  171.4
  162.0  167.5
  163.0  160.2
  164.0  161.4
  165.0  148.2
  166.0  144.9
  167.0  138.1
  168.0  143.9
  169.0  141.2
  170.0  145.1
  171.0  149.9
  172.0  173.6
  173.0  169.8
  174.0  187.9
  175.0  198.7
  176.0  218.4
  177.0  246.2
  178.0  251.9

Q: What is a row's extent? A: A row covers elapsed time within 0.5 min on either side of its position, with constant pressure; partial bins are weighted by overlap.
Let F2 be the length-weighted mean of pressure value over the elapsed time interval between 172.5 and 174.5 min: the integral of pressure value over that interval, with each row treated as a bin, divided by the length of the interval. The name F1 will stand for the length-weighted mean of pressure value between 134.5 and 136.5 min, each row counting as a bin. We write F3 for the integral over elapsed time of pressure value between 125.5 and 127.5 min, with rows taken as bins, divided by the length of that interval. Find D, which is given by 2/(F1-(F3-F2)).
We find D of 0.010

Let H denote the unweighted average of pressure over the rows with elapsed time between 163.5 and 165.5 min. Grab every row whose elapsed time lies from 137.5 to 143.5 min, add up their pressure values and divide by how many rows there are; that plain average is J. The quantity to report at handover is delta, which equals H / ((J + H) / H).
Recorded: 51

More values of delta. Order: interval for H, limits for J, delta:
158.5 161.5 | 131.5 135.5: 63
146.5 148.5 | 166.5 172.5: 182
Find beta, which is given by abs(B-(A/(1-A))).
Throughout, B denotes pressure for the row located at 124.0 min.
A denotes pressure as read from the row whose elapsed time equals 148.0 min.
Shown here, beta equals 315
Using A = 278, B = 313.7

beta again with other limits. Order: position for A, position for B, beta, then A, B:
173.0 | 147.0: 281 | 169.8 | 280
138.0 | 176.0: 219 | 319.7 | 218.4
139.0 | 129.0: 336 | 339.1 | 334.5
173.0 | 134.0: 340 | 169.8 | 338.9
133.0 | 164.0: 162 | 331.5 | 161.4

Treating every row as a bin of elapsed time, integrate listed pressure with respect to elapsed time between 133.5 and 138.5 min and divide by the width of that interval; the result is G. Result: 327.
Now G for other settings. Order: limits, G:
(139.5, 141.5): 315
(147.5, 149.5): 284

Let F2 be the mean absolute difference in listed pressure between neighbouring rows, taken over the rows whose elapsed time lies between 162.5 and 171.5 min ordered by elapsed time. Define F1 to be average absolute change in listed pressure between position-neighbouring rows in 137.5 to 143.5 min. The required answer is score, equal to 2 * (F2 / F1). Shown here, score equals 0.9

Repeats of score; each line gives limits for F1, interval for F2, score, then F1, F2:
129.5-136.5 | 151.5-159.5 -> 1.8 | 10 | 9.4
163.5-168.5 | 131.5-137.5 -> 3.5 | 7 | 12.8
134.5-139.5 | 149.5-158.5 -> 1.3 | 17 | 10.9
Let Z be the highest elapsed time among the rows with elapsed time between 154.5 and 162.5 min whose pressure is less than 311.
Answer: 162.0 min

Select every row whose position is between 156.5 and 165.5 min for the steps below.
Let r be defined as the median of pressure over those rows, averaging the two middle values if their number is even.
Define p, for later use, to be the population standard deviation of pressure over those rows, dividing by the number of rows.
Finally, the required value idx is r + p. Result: 193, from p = 21.7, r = 171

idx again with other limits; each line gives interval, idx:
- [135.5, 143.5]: 327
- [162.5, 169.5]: 153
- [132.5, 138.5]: 339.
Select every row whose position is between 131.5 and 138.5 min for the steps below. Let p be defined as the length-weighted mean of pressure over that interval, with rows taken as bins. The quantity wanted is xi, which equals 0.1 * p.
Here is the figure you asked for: 33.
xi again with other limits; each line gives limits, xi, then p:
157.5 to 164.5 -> 18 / 175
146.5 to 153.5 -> 27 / 272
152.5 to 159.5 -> 22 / 223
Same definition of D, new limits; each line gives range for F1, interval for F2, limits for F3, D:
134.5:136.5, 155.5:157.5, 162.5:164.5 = 0.005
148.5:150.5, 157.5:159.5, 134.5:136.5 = 0.013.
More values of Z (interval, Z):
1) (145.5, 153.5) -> 153.0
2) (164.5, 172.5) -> 172.0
